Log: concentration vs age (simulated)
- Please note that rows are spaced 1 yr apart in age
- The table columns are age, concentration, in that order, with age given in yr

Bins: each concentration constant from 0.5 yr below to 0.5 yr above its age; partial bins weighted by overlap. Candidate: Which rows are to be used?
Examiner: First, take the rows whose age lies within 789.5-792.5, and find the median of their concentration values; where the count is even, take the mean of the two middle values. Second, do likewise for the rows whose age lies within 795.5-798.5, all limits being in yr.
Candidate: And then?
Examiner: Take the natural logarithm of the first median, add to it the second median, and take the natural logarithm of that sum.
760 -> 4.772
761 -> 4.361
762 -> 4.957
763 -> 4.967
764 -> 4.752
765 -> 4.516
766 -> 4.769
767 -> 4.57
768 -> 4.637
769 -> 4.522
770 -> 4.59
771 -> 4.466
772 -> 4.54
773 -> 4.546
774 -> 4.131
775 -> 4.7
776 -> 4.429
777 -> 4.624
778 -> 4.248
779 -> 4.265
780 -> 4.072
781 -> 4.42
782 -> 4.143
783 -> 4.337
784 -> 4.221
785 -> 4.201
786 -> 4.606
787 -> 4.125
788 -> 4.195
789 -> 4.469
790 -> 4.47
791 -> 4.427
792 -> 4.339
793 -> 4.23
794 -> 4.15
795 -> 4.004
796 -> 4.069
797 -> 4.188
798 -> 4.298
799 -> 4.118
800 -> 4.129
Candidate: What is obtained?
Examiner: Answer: 1.74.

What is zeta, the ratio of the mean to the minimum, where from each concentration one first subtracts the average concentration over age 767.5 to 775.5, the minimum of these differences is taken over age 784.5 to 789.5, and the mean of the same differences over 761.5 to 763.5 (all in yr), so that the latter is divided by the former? -1.1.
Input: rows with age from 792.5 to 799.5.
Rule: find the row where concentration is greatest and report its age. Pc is 798 yr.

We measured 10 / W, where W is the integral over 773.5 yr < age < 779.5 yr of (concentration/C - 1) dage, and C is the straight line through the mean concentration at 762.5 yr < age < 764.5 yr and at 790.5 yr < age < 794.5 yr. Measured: -38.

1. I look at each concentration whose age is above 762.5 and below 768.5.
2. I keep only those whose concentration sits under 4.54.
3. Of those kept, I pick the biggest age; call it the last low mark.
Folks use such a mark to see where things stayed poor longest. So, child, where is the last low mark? 765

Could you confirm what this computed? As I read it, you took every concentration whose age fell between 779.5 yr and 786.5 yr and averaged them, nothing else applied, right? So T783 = 4.29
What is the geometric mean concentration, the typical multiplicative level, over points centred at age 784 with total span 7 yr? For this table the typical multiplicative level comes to 4.3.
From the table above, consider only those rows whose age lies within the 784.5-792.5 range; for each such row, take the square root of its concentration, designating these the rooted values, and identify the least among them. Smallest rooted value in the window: 2.031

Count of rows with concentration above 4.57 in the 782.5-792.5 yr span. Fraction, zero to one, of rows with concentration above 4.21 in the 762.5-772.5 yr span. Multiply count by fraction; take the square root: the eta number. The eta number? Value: 1.00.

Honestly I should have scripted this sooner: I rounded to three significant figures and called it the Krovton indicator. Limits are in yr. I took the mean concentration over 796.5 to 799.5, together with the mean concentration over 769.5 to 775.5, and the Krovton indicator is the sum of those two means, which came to 8.70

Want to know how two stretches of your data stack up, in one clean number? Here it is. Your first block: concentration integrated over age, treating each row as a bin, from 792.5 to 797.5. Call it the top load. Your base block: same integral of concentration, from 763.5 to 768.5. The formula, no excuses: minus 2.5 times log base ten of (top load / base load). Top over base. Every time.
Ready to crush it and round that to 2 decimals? 0.13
